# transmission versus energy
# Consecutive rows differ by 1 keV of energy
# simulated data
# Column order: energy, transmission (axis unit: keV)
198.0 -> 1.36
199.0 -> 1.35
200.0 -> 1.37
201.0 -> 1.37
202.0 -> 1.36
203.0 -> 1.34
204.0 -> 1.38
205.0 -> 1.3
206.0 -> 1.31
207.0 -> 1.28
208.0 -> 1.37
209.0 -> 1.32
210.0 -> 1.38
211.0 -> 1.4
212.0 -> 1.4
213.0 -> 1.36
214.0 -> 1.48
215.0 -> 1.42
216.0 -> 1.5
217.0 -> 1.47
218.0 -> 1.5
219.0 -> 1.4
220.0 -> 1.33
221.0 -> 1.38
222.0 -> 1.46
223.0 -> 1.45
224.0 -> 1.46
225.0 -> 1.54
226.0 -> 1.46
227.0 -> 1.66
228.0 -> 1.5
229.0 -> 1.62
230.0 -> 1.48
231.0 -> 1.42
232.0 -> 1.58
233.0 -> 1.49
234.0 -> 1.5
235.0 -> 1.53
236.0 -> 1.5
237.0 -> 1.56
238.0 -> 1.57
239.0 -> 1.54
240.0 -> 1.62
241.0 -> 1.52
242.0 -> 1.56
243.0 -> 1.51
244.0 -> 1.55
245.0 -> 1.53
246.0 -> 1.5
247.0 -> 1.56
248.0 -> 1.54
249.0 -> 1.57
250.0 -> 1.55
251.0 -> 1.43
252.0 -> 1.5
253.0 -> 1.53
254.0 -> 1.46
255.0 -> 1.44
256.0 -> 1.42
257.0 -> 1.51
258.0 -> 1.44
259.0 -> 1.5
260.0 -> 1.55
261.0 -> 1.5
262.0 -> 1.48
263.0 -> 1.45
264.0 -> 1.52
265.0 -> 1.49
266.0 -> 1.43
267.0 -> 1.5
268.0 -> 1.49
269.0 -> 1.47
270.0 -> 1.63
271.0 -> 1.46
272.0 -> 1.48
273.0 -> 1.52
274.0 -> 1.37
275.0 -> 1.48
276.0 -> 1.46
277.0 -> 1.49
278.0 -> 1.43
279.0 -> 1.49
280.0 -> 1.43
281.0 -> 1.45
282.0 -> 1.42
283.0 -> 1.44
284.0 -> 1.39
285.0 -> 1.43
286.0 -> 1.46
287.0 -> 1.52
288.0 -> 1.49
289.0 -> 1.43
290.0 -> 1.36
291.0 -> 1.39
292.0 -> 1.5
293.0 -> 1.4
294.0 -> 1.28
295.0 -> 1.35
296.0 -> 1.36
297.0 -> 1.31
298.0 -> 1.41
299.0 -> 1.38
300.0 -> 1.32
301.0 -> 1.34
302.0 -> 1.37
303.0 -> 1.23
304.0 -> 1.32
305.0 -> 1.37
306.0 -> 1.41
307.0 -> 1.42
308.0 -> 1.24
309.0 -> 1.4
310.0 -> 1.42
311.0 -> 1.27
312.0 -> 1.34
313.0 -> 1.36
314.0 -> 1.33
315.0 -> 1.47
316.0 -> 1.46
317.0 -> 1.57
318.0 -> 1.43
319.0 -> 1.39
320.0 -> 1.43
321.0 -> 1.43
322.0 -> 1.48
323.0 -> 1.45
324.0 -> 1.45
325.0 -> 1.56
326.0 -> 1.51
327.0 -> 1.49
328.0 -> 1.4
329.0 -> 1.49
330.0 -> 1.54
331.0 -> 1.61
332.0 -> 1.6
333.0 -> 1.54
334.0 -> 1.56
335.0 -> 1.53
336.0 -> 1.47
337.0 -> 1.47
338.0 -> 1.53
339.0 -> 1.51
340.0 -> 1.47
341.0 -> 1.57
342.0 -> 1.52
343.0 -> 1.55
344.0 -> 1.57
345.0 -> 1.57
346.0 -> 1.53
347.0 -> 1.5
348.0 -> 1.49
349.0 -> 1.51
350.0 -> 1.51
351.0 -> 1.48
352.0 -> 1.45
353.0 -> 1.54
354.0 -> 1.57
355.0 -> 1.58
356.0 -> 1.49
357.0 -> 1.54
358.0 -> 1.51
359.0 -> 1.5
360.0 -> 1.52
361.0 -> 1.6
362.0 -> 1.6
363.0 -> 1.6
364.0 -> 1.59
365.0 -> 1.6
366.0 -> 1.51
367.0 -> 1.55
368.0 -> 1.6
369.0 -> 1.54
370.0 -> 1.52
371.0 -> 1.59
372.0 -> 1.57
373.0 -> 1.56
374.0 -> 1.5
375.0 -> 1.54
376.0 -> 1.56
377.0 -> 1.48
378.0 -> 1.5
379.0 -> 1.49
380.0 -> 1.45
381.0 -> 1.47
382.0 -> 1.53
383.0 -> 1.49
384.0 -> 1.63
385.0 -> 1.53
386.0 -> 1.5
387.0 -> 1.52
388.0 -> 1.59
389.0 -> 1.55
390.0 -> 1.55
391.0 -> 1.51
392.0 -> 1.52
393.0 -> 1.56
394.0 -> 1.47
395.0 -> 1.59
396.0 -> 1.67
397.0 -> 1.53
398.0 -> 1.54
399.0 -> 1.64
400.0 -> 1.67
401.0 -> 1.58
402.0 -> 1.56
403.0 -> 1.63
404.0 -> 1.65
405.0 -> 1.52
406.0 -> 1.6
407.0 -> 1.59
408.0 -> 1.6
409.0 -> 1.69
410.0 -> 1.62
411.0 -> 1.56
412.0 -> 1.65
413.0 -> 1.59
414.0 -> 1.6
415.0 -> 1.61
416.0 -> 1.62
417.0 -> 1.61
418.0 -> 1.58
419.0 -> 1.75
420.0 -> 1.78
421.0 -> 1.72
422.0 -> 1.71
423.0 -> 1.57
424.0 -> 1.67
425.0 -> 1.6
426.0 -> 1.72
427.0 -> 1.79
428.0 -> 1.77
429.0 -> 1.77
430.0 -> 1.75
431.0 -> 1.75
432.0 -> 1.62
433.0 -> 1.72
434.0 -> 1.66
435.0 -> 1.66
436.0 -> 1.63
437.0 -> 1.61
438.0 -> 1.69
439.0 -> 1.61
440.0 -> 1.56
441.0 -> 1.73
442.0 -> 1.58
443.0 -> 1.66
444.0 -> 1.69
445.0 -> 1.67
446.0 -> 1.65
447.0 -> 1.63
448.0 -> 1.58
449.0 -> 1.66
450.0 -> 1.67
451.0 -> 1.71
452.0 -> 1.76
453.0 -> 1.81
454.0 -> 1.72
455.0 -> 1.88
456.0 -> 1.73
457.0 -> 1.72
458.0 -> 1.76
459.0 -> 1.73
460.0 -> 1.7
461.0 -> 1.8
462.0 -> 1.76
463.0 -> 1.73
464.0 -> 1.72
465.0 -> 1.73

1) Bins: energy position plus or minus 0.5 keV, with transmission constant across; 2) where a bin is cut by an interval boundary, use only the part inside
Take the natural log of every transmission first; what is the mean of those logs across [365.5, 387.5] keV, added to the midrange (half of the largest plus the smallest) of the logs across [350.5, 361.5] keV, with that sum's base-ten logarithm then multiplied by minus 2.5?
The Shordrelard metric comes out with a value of 0.183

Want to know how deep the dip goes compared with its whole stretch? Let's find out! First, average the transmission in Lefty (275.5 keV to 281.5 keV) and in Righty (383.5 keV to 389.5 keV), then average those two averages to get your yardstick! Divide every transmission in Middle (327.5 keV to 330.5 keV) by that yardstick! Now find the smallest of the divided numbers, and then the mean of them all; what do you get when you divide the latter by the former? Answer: 1.05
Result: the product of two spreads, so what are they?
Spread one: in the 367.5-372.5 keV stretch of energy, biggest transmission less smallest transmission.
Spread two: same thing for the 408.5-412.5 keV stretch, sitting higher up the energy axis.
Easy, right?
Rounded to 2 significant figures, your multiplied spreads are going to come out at 0.010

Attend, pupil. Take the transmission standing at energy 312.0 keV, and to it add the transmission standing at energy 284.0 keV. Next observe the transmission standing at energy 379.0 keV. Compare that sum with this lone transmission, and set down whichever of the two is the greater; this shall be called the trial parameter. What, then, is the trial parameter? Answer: 2.73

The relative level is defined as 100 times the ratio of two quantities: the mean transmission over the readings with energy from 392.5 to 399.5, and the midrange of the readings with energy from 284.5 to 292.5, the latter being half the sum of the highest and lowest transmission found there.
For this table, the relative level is 109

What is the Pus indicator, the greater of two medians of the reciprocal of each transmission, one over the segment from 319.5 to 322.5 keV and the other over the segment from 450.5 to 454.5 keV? 0.70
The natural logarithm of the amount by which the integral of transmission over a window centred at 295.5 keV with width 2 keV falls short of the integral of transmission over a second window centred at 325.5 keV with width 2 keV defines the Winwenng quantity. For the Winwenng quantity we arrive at -1.0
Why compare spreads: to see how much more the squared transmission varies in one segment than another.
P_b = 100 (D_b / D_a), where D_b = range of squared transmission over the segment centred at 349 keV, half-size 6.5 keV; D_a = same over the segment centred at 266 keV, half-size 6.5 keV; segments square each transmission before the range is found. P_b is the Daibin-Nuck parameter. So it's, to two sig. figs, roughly 64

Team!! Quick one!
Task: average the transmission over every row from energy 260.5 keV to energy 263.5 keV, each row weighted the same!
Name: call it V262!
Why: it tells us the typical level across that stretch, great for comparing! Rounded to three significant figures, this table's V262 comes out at 1.48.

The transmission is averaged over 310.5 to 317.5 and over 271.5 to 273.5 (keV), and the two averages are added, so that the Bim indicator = 2.90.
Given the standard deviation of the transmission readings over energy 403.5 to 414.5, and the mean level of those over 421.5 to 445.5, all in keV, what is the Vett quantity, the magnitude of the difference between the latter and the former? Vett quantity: 1.63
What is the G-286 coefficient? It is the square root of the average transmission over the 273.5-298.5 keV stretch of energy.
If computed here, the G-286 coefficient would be 1.19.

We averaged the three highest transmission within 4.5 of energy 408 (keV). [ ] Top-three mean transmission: 1.66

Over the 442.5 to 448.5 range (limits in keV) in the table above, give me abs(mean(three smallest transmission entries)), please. 1.62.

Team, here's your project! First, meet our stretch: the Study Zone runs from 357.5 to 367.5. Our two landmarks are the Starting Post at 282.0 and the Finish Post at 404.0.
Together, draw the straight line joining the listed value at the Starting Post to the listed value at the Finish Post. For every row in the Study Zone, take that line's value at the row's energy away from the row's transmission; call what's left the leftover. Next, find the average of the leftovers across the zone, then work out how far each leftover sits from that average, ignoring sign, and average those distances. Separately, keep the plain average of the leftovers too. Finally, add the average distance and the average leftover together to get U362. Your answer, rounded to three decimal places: 0.025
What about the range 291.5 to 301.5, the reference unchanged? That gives -0.035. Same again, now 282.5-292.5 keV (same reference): 0.052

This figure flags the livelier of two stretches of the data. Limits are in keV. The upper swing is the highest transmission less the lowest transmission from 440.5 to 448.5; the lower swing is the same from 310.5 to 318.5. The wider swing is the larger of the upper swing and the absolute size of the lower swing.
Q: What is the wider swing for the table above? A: 0.30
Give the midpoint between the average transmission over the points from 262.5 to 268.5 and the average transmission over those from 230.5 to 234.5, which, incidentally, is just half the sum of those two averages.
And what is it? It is 1.49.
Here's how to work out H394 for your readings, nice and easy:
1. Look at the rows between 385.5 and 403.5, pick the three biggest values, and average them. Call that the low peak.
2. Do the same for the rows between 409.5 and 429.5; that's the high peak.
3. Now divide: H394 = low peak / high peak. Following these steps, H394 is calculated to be 0.93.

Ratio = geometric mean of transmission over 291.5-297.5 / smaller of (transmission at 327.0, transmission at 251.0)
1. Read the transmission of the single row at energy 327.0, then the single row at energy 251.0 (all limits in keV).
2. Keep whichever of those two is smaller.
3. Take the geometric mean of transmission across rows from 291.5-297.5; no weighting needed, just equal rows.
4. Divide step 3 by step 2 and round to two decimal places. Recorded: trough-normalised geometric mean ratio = 0.95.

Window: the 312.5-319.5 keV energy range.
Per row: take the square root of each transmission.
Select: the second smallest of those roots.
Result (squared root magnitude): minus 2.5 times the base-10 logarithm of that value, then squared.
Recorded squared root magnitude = 0.028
